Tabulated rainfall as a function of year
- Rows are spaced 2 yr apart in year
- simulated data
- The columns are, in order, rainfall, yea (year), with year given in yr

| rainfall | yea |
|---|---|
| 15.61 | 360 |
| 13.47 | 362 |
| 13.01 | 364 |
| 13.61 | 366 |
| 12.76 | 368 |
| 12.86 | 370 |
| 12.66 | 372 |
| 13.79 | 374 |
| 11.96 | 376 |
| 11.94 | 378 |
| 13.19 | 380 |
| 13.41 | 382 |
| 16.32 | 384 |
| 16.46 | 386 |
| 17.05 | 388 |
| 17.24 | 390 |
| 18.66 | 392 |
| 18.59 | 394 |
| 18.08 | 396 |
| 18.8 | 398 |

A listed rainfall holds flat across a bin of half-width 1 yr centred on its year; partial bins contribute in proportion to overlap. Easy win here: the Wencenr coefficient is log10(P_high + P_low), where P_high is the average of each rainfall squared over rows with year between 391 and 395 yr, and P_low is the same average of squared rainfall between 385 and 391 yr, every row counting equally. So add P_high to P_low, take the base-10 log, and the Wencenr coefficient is 2.80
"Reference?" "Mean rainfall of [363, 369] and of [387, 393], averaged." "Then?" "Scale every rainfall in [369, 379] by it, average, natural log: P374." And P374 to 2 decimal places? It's -0.20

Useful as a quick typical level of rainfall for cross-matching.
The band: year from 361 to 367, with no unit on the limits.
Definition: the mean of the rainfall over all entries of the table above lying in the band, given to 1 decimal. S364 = 13.4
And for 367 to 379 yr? 12.7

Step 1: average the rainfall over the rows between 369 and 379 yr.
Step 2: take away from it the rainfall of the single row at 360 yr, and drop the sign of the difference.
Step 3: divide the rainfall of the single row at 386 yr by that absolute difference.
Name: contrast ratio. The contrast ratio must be 5.5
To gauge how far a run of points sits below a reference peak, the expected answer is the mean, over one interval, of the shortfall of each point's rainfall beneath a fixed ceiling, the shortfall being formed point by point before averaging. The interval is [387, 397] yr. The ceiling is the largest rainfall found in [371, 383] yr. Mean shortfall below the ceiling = -4.1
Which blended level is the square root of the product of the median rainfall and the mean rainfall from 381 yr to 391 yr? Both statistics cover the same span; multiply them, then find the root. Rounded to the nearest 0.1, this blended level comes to 16.3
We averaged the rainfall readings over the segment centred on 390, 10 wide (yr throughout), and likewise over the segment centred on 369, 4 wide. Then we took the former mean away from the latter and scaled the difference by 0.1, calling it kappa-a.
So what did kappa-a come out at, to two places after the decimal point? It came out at -0.48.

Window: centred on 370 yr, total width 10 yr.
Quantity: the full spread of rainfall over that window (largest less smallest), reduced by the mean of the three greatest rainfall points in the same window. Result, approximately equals -12.3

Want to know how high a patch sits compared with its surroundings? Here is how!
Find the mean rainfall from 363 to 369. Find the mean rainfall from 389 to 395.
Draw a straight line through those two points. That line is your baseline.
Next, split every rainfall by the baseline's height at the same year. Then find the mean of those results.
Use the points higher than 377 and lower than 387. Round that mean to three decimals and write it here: 0.876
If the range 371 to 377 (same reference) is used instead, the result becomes 0.873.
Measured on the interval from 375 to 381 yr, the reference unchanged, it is 0.800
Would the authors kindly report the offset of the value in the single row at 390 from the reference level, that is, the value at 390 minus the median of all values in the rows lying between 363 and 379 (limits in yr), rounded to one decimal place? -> 4.4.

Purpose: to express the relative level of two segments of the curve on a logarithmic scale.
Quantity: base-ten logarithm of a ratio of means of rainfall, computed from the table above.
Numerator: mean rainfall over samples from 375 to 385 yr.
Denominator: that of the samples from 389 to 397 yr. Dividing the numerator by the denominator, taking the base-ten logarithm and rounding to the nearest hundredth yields -0.13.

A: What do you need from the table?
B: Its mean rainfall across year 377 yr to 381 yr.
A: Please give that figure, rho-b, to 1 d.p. 12.6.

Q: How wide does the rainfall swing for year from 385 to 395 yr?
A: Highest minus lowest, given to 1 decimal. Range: 2.2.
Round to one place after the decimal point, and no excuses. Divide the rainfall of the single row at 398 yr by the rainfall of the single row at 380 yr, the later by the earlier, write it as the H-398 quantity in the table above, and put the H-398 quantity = 1.4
